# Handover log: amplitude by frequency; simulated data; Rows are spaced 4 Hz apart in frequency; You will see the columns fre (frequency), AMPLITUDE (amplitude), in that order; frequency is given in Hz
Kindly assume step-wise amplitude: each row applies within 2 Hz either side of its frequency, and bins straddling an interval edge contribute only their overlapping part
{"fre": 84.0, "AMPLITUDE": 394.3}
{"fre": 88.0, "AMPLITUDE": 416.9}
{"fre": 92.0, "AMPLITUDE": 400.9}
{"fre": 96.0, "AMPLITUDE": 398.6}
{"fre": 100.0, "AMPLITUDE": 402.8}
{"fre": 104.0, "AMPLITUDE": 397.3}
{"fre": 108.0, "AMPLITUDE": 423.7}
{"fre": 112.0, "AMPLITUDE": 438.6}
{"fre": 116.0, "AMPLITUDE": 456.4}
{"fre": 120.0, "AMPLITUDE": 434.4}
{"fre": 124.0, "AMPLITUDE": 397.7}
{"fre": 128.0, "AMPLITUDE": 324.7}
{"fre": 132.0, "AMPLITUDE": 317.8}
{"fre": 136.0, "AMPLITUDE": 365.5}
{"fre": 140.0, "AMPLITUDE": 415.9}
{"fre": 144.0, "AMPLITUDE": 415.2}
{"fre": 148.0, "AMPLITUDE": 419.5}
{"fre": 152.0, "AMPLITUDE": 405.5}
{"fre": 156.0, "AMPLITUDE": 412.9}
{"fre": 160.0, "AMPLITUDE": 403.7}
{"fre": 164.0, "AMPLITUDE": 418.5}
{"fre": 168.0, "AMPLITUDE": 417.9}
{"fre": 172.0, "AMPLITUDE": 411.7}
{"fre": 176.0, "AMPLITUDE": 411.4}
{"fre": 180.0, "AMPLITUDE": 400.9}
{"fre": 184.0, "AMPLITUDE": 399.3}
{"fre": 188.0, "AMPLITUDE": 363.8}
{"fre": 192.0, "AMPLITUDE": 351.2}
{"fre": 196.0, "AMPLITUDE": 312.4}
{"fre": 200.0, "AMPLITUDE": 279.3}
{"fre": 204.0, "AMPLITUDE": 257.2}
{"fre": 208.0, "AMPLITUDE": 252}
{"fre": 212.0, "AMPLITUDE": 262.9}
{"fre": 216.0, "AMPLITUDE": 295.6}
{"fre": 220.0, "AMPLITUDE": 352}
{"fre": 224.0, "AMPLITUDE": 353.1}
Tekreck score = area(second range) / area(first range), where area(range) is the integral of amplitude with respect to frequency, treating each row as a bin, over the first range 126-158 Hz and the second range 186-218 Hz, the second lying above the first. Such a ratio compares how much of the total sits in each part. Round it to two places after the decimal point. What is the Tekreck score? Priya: 0.77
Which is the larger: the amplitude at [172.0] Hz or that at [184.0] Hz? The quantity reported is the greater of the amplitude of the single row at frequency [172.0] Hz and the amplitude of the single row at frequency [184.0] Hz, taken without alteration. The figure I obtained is 412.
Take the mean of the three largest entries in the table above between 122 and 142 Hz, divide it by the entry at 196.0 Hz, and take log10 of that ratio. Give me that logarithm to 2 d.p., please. 0.10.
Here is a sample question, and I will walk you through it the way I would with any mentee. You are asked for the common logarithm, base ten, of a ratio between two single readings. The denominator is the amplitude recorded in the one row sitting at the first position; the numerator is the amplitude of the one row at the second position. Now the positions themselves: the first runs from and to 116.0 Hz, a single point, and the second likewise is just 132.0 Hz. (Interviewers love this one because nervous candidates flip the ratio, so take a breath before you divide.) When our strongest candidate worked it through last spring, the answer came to -0.16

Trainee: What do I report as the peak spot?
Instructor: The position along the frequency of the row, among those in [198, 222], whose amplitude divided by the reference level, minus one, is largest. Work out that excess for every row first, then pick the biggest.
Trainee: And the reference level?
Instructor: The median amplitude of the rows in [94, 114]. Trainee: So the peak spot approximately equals 220.0 Hz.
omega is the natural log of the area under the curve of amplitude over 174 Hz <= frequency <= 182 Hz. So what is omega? 8.09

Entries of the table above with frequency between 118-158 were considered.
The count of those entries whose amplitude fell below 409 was 5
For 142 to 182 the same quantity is 3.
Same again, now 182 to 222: 10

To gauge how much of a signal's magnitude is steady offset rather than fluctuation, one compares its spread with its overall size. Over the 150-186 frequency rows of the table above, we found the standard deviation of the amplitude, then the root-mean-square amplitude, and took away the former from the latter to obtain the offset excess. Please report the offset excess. 402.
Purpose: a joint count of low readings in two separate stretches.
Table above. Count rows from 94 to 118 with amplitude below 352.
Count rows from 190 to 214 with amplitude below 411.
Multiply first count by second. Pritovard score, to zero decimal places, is 0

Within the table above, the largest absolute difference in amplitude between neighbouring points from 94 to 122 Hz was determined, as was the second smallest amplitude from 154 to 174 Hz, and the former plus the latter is 438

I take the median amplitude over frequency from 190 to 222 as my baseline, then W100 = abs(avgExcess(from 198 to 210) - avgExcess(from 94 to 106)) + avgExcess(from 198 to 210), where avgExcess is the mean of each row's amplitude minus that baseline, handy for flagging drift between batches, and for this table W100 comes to 112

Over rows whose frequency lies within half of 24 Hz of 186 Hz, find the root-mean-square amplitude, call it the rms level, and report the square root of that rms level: 19.4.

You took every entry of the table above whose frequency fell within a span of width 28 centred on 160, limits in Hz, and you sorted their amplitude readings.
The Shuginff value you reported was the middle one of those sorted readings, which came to 413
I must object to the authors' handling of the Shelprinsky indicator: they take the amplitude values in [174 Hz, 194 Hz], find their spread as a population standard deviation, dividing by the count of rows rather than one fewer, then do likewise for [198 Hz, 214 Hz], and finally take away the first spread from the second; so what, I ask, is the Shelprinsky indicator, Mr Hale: -13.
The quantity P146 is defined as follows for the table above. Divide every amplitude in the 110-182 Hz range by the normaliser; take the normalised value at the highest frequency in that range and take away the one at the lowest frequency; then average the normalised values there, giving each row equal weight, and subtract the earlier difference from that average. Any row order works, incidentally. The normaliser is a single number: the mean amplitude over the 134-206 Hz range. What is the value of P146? 1.16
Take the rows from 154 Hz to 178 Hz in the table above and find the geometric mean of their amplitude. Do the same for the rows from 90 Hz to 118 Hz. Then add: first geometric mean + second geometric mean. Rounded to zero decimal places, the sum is 829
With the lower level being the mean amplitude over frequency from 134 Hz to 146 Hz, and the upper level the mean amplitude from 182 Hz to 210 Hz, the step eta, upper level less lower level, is -82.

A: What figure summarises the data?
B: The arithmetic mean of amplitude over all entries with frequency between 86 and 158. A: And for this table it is 402.5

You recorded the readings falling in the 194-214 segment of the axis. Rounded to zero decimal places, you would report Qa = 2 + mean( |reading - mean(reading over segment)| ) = 20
